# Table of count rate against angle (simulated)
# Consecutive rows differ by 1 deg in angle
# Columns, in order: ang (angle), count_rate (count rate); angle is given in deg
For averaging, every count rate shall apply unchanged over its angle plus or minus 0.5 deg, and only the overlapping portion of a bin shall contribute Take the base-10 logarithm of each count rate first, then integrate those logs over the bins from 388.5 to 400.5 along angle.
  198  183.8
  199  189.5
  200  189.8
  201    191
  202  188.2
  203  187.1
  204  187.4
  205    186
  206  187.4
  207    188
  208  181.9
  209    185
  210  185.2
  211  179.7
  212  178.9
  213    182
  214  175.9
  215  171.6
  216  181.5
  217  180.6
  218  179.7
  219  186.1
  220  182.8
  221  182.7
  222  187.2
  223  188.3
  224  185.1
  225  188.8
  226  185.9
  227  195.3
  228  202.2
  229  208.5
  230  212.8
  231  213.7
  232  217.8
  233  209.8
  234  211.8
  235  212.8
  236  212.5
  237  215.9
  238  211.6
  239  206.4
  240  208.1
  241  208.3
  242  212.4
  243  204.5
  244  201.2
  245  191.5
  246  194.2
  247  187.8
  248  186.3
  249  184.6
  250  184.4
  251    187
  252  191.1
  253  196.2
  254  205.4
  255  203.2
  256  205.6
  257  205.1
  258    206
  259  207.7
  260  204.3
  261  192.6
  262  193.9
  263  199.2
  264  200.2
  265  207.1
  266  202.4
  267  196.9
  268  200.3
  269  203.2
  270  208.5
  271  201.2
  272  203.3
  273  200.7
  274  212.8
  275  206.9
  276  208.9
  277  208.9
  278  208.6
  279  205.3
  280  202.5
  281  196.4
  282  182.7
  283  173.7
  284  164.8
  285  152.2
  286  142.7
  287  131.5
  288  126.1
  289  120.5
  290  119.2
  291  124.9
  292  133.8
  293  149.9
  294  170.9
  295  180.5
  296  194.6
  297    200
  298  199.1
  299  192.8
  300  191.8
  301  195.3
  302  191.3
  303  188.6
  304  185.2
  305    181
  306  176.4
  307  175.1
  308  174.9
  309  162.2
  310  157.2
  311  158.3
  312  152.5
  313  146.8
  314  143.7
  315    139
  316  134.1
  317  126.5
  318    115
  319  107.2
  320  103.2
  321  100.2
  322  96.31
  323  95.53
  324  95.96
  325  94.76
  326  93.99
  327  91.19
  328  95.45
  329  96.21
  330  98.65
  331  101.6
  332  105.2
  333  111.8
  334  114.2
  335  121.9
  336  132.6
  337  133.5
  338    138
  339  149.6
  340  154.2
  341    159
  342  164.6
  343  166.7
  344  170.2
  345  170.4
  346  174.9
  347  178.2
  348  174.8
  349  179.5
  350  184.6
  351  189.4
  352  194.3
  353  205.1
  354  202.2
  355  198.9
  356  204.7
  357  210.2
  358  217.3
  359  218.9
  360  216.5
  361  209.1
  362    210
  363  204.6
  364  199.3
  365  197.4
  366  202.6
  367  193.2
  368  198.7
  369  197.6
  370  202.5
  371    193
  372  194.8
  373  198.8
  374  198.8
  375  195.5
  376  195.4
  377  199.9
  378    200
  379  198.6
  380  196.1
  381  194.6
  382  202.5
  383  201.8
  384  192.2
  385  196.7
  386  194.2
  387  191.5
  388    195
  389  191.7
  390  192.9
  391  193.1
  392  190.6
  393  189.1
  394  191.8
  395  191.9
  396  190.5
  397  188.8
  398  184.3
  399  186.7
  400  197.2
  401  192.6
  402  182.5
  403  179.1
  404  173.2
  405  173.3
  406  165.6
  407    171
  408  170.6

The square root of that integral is 5.231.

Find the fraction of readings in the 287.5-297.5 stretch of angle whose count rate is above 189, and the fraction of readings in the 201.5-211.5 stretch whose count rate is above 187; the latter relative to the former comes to 2.5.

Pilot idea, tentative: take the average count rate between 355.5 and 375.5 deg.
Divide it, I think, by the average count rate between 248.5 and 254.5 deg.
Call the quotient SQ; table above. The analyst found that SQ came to 1.06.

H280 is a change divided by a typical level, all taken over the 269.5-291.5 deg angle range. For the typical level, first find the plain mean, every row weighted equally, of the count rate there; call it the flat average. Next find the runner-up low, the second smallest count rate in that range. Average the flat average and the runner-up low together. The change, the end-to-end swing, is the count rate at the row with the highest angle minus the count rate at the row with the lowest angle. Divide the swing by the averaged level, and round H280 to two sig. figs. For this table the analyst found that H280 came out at -0.56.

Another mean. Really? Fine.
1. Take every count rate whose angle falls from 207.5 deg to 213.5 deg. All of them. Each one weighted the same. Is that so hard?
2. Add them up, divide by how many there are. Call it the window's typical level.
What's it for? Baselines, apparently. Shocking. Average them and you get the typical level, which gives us 182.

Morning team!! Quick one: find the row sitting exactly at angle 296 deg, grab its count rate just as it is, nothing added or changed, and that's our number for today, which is 194.6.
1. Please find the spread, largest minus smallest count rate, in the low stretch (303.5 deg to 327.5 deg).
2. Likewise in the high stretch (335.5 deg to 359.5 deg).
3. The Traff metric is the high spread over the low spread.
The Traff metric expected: 0.92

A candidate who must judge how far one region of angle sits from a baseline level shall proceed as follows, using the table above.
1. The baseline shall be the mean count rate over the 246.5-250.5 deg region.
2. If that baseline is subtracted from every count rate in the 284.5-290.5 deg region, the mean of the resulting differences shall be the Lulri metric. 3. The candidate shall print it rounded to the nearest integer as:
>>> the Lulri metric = -54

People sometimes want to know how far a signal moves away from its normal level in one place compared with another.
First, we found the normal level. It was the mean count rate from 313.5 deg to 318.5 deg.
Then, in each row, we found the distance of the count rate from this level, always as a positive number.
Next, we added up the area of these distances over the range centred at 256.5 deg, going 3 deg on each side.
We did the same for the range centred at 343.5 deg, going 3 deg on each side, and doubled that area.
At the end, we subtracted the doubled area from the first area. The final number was 11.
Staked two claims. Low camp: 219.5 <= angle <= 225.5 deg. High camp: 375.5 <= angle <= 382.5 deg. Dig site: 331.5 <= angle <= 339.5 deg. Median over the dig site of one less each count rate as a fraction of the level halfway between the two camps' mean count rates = 0.34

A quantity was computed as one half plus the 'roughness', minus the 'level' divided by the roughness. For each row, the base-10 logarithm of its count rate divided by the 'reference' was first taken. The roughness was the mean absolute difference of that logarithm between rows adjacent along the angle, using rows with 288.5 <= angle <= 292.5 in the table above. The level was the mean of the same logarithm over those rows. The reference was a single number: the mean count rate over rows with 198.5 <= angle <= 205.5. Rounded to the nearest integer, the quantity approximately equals 10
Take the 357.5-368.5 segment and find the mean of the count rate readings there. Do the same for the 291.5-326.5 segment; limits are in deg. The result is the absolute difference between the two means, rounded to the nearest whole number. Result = 55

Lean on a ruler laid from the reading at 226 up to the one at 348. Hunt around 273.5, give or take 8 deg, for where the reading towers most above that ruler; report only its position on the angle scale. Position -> 274 deg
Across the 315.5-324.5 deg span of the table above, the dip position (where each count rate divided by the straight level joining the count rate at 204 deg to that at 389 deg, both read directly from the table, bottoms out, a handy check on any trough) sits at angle 323 deg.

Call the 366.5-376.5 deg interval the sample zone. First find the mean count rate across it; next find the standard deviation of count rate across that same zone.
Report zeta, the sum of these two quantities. 200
